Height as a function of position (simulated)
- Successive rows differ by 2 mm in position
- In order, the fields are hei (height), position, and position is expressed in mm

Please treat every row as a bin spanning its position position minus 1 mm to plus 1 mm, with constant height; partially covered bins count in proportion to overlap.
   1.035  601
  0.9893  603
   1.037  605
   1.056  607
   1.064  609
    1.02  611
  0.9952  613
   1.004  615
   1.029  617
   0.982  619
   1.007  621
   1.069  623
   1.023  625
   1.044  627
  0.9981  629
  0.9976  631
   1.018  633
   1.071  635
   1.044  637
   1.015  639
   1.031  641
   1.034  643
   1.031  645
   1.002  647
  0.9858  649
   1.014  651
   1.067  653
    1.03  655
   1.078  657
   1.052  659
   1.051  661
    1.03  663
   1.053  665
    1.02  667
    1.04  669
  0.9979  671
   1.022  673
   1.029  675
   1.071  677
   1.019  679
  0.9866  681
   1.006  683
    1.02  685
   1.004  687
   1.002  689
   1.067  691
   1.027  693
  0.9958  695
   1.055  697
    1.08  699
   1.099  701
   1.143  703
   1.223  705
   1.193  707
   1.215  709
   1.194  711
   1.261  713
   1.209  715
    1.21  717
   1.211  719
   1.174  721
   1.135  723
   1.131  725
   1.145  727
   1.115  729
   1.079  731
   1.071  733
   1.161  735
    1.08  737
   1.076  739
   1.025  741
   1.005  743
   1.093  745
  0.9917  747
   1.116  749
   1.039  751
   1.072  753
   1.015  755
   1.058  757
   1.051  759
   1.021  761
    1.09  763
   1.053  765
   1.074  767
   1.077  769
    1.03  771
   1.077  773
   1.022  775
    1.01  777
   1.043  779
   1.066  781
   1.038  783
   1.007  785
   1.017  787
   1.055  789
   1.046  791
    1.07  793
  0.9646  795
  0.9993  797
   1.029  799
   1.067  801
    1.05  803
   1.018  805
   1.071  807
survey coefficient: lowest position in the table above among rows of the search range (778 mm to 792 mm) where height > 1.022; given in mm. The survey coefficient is 779 mm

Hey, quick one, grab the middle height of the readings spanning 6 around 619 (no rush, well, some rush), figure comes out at 1.01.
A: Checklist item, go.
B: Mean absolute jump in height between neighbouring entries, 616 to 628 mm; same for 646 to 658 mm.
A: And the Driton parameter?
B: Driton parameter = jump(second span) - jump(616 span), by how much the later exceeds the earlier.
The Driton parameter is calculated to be -0.004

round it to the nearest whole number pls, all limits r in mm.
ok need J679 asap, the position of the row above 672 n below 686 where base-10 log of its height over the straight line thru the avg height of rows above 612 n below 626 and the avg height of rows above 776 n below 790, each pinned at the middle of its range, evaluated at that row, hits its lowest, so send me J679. 681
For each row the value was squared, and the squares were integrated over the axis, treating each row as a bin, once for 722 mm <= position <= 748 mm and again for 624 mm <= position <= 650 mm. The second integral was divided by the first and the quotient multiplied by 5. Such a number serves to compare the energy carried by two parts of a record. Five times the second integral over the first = 4.43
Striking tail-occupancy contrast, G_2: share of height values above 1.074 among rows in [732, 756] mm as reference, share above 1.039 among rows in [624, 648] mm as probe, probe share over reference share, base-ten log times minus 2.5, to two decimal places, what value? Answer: 0.55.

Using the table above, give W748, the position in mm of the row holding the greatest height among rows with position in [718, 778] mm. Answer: 719 mm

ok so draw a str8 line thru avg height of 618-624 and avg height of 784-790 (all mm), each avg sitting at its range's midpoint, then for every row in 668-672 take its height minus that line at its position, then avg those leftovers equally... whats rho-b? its 0.00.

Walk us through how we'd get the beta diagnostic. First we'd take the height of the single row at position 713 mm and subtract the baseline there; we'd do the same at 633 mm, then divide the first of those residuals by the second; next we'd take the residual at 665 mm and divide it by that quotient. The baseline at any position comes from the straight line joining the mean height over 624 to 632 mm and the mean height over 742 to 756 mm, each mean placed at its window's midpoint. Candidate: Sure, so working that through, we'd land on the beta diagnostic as 0.0001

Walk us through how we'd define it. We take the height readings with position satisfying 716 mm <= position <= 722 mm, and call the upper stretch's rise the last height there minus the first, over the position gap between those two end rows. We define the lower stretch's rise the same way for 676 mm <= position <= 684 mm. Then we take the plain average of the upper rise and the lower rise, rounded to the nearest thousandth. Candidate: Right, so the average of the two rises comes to -0.010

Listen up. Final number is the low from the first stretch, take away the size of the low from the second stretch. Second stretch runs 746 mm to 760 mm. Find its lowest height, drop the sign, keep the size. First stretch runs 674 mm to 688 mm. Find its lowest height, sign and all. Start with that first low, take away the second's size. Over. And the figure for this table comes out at -0.01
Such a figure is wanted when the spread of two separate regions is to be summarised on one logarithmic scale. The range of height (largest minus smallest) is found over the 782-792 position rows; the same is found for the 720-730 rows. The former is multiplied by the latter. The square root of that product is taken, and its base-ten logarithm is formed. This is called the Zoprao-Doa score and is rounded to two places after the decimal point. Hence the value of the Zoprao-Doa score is -1.27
